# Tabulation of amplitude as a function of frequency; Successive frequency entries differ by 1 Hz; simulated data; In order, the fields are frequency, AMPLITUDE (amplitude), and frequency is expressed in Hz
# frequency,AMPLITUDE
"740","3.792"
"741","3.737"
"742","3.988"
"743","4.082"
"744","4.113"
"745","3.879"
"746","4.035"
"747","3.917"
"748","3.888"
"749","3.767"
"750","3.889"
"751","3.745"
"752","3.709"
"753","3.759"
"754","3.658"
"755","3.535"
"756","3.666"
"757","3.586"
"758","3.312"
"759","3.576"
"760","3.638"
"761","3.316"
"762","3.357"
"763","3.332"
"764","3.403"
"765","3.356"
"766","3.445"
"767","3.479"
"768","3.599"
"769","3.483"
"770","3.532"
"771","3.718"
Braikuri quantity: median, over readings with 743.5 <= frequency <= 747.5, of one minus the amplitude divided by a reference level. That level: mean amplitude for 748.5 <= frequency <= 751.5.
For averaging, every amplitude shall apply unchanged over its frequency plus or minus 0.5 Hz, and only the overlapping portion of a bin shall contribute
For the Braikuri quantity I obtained -0.05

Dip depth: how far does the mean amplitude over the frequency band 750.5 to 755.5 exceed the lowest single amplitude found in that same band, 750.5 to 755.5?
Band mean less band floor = 0.146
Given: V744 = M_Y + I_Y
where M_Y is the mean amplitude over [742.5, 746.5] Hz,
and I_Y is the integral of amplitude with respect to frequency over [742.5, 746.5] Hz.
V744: 20.1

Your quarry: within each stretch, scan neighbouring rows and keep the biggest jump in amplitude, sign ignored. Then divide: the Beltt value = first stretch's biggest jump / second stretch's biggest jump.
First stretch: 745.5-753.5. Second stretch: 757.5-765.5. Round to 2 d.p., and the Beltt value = 0.45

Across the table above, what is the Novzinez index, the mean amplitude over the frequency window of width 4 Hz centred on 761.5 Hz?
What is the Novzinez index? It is 3.4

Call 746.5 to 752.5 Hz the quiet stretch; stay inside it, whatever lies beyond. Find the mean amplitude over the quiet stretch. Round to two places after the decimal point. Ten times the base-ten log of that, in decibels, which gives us 5.82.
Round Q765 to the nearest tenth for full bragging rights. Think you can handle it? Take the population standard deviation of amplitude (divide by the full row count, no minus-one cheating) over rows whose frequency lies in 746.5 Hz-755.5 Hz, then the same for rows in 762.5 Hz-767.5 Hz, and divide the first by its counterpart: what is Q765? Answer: 2.1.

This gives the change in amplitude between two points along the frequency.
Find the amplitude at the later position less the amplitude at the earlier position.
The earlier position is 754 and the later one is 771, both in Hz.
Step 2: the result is 0.1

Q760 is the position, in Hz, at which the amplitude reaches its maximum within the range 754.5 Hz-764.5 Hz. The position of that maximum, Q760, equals 756 Hz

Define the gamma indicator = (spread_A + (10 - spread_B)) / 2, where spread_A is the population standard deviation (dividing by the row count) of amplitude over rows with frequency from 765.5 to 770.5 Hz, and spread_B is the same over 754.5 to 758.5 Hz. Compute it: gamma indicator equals 4.96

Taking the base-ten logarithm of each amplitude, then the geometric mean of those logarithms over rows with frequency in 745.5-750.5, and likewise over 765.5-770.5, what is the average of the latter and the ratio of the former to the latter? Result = 0.815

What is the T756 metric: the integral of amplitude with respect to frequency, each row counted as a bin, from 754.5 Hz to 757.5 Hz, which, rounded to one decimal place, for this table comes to 10.8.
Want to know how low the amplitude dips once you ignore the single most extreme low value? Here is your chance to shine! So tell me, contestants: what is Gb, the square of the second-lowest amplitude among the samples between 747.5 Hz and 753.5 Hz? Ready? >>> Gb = 14.0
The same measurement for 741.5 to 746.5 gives 15.9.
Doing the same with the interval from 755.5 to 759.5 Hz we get 12.8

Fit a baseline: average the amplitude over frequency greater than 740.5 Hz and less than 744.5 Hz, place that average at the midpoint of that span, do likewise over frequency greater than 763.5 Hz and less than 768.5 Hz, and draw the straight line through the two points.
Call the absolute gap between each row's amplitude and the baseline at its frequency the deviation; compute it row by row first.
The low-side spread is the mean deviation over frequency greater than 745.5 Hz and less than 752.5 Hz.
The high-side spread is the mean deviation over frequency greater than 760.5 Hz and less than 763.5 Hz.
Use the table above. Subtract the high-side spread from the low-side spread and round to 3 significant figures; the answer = -0.146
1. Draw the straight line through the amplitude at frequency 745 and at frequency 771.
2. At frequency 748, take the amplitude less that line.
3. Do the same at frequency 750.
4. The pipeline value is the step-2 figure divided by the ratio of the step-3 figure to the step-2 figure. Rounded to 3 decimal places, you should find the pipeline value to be 0.019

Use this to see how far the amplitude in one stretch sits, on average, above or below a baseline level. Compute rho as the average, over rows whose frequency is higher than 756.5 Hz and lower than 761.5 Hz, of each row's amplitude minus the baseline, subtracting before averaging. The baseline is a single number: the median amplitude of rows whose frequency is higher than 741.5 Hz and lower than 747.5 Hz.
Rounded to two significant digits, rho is -0.53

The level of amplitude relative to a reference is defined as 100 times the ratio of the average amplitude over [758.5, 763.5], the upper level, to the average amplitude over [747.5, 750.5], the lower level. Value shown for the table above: 89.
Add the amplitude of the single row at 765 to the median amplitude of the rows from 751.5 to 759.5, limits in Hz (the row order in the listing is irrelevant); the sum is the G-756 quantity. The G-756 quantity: 6.98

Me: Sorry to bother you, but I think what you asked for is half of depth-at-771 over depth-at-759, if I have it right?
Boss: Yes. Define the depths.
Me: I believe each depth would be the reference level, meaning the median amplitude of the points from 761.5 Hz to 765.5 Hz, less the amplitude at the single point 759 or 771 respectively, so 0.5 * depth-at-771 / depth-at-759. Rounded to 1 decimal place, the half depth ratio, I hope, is 0.8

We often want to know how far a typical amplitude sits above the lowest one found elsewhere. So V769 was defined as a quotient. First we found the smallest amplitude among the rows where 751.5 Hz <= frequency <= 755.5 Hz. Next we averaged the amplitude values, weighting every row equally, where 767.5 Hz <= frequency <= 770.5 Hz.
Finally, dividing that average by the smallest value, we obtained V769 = 1.00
